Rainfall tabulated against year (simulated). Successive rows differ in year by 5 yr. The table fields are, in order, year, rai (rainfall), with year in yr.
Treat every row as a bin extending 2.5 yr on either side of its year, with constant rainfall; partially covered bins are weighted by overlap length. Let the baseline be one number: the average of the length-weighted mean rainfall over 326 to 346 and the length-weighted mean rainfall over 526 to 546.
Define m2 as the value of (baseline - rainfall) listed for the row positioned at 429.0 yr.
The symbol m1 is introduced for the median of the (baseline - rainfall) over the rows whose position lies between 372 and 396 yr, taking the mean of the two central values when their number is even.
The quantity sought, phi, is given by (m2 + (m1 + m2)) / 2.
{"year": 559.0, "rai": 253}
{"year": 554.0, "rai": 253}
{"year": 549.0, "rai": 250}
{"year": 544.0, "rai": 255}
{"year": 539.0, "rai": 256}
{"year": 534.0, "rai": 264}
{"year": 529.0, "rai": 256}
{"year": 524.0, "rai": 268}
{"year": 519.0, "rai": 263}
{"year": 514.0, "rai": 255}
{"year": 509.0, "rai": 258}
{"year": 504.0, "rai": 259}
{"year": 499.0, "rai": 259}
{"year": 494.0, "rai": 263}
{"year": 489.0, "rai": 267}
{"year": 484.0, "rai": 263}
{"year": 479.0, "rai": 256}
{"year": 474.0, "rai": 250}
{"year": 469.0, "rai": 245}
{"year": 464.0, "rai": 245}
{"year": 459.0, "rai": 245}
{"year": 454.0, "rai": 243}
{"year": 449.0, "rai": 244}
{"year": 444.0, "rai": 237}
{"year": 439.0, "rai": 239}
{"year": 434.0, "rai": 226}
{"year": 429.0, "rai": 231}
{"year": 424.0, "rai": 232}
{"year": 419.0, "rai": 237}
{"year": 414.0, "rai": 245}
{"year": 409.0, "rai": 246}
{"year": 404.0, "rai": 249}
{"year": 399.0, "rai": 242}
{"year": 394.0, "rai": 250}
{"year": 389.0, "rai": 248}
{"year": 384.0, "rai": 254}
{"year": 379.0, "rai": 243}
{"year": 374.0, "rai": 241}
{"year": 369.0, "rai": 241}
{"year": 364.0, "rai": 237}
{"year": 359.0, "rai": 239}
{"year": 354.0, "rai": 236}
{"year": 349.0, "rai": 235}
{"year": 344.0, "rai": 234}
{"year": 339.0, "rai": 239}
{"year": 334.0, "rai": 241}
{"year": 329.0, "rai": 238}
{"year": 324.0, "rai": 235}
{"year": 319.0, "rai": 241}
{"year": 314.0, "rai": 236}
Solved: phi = 17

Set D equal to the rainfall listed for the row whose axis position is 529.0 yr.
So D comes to 256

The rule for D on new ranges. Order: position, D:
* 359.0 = 239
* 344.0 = 234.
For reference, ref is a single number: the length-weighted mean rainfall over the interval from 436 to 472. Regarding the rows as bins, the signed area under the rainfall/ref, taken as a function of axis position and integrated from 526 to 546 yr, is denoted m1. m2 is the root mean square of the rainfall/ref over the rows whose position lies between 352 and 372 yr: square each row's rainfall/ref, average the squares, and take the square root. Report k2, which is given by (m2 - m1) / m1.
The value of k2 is -0.954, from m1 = 21.3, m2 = 0.98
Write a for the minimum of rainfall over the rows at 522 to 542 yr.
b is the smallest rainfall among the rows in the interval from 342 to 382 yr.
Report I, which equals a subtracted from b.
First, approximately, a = 256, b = 234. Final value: -22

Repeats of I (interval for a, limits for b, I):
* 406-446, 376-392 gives 17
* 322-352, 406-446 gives -8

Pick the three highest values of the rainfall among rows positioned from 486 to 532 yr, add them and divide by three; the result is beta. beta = 266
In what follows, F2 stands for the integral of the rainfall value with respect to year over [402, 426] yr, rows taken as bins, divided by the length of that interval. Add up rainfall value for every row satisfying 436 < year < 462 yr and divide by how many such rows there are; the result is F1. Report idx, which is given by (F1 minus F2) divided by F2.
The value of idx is 0.00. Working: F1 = 242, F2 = 242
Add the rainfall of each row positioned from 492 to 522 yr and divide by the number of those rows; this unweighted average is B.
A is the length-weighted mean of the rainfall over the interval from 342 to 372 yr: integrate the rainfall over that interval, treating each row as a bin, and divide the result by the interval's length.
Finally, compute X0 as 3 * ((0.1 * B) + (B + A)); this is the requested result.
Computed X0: 1568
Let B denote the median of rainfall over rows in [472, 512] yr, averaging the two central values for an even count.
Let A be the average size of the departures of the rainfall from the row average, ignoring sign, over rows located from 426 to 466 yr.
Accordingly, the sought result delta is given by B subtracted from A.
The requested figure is -253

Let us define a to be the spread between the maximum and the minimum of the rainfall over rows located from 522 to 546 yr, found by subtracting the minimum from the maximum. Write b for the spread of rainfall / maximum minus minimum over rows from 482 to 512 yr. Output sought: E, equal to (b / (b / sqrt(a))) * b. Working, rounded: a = 13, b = 9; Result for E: 32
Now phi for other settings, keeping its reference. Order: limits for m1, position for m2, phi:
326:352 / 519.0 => -10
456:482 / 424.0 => 18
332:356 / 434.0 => 28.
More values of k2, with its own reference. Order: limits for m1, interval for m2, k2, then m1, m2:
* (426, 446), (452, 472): -0.948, 19.2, 1.01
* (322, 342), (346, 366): -0.950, 19.7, 0.98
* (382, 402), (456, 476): -0.950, 20.5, 1.02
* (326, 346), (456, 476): -0.948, 19.6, 1.02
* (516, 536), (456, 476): -0.953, 21.7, 1.02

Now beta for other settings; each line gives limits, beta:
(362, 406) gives 251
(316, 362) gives 240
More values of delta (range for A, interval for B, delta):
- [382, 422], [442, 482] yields -241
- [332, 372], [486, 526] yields -259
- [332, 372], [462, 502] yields -255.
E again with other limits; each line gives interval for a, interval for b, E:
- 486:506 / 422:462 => 54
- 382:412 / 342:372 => 24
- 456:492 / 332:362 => 33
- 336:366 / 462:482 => 25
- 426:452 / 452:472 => 8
